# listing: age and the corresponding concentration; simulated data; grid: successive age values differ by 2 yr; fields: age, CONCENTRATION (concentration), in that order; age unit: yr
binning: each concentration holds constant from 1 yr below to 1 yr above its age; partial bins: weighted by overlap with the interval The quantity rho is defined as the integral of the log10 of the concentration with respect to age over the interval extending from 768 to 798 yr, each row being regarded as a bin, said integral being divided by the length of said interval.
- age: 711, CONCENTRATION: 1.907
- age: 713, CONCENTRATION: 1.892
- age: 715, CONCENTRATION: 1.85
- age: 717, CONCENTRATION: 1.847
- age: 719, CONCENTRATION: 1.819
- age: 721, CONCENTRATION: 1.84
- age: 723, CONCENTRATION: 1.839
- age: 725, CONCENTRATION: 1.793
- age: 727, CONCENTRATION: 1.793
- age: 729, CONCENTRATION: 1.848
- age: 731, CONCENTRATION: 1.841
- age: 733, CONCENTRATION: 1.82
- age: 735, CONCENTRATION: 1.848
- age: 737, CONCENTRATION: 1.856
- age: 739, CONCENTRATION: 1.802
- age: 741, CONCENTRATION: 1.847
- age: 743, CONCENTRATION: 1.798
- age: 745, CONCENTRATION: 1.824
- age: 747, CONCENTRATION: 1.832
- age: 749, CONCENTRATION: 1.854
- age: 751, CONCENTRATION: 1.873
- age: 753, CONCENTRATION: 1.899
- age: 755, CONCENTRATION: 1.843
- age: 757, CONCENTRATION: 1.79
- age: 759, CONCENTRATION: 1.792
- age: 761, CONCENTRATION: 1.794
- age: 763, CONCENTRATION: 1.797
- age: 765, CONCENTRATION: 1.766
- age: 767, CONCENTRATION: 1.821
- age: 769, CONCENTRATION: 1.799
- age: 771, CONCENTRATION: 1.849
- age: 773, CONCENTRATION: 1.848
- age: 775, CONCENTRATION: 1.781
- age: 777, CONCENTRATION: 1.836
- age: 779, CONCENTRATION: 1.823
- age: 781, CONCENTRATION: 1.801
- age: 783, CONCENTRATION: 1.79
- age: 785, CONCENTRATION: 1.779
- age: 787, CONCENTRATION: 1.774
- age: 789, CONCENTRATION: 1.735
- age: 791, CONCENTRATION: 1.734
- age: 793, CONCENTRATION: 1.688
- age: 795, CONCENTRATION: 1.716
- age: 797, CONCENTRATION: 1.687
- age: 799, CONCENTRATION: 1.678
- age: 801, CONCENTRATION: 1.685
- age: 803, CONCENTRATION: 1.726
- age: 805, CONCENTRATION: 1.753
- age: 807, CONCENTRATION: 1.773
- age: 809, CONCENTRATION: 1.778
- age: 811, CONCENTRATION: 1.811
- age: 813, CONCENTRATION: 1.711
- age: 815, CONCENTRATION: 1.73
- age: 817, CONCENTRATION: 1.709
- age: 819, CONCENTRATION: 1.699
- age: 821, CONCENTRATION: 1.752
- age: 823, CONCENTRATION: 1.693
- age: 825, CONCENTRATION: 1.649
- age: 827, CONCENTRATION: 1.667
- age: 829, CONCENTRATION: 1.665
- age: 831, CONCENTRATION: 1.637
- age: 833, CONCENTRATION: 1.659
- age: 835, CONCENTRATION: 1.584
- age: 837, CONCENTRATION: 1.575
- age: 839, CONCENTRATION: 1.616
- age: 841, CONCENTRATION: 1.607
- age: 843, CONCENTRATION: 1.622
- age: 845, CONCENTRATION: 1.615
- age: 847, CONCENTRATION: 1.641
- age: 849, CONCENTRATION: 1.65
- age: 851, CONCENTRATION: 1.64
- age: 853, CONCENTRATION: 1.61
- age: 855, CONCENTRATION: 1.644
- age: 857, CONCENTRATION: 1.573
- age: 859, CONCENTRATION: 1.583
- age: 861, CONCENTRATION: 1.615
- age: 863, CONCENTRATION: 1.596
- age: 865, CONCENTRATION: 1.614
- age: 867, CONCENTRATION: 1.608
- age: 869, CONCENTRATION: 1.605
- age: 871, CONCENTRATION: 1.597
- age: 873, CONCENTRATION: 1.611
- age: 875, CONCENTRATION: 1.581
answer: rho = 0.25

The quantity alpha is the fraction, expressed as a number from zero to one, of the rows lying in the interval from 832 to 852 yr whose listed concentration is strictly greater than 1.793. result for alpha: 0.00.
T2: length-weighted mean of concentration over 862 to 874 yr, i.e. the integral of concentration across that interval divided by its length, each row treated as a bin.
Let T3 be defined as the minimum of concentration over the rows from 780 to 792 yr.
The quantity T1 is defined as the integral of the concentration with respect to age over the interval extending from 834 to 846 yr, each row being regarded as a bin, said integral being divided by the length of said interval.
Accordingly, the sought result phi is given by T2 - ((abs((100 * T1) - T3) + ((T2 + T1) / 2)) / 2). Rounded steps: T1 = 1.60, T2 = 1.61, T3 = 1.734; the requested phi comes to -78.5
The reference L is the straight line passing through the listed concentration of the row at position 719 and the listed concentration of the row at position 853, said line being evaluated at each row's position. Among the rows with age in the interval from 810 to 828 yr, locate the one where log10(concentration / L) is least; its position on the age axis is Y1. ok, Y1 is 825 yr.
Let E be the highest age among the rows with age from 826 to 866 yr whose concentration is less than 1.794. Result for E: 865 yr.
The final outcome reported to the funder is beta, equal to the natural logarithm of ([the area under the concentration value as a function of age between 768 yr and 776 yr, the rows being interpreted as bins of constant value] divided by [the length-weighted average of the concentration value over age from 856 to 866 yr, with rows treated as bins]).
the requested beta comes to 2.2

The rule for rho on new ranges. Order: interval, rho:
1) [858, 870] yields 0.21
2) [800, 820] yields 0.24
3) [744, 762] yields 0.26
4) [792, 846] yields 0.23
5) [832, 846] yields 0.21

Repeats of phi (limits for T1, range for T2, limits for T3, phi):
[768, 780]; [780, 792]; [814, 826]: -89.4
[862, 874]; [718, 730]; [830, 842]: -78.5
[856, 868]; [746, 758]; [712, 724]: -78.0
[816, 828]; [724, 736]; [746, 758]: -82.9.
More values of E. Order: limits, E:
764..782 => 775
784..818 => 817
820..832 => 831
